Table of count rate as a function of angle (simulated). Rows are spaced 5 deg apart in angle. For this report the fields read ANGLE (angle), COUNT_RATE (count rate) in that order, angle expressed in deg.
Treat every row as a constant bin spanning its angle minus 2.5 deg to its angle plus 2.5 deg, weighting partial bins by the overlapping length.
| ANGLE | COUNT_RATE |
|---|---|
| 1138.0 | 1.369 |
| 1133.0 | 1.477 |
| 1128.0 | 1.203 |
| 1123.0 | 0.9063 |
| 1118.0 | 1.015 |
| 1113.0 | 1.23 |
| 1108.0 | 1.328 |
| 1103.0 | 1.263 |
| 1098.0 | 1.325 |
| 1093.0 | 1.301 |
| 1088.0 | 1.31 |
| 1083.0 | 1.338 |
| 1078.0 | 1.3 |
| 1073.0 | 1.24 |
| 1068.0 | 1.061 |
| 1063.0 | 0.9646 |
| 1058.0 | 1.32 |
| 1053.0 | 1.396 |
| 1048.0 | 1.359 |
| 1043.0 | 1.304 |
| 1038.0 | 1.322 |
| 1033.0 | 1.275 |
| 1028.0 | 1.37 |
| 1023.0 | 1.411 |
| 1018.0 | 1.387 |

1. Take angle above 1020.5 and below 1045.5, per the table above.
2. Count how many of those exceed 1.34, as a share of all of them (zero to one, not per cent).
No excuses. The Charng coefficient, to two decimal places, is 0.40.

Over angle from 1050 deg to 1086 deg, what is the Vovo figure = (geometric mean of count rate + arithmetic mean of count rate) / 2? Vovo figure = 1.23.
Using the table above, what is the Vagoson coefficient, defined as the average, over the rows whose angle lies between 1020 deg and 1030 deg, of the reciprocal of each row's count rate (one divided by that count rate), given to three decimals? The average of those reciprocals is 0.719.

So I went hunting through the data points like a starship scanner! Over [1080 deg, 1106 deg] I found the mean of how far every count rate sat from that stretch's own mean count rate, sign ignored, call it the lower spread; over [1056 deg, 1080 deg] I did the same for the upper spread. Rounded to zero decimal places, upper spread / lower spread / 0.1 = 65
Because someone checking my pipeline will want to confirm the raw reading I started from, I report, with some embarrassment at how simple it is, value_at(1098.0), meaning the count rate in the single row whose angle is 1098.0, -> 1.325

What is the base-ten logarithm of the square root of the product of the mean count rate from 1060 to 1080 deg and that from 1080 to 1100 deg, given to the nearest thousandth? 0.089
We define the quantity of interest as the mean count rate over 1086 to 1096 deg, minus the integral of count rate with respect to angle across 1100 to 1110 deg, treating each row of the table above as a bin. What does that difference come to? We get -11.65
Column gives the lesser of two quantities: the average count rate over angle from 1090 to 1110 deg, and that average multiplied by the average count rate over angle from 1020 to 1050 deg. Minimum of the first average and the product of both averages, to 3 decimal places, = 1.304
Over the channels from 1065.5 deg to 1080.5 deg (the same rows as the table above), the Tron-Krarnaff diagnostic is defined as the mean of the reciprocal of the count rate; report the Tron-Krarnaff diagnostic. 0.839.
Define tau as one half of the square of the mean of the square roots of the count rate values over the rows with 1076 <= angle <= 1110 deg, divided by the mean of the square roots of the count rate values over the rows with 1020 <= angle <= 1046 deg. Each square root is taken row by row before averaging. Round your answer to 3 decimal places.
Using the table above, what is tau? 0.566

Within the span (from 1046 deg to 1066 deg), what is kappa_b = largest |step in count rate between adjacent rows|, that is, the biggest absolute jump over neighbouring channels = 0.36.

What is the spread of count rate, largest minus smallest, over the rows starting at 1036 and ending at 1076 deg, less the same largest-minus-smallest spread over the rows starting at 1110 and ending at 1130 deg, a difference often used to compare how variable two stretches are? 0.1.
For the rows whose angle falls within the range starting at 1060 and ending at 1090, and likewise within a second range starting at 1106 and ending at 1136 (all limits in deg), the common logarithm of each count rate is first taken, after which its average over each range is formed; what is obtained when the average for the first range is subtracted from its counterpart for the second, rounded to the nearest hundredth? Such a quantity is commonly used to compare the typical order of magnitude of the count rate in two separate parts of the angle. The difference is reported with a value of -0.01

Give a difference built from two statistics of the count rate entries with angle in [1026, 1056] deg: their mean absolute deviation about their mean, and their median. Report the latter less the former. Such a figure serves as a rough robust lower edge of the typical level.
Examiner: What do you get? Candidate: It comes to 1.30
